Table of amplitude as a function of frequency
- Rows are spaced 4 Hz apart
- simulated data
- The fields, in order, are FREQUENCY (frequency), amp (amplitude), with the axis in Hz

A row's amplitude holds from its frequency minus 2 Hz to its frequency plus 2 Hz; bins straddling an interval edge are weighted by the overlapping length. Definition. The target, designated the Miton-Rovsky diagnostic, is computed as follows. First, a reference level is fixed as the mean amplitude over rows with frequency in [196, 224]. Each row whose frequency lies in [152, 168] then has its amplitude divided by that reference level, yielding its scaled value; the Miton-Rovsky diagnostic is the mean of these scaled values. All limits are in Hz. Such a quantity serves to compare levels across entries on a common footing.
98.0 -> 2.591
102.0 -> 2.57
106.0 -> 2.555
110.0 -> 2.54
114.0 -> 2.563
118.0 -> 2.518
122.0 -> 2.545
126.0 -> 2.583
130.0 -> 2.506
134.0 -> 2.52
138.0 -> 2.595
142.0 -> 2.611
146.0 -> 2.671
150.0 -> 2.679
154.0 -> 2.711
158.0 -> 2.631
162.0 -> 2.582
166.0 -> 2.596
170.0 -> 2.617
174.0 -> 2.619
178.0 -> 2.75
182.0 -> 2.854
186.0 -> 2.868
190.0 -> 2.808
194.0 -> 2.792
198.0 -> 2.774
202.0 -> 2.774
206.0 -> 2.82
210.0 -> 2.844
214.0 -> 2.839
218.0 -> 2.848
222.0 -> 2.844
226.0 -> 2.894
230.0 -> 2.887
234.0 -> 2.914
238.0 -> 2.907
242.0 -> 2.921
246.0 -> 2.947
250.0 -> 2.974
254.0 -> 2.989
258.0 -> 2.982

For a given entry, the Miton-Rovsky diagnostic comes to 0.93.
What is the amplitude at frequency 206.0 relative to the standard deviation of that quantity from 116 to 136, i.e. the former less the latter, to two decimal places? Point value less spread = 2.79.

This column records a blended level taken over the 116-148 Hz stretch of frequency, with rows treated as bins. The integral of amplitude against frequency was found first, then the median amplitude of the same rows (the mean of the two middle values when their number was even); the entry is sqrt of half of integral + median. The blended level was 6.5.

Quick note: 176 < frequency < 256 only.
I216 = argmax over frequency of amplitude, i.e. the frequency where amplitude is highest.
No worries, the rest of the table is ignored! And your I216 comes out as 254.0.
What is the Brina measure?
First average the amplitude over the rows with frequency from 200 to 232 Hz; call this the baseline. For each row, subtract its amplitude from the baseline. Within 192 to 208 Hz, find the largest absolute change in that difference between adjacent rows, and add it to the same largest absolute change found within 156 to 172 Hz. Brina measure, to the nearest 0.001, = 0.095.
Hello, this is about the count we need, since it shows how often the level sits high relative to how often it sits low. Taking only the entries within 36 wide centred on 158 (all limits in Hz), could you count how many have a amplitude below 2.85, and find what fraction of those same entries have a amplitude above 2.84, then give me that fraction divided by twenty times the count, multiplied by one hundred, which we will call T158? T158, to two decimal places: 0.00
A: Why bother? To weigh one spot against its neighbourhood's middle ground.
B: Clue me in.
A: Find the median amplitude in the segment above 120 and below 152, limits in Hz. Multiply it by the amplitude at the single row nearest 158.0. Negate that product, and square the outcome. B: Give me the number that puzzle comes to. 46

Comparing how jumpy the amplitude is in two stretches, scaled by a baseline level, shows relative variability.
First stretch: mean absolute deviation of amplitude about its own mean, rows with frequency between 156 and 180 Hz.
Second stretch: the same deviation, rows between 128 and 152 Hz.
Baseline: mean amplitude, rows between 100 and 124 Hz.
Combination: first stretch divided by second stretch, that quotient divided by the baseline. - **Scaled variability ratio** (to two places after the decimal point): 0.27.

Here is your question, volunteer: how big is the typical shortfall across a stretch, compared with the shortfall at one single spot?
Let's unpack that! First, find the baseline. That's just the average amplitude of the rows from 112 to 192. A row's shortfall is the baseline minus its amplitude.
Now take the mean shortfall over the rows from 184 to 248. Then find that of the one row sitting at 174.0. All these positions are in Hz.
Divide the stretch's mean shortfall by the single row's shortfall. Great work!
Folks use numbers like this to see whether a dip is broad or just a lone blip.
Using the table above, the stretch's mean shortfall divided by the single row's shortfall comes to -10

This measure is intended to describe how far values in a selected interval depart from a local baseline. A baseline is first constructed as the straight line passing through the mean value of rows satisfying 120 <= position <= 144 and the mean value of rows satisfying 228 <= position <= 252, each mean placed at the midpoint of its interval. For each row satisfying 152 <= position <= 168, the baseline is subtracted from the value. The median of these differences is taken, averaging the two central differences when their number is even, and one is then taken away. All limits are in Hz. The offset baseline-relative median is -1.05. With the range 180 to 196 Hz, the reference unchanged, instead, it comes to -0.91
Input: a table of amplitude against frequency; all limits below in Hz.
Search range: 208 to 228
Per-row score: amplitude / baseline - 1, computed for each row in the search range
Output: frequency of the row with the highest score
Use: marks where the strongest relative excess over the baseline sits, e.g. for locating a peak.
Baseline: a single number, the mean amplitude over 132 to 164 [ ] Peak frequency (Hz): 226.0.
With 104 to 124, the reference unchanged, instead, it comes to 114.0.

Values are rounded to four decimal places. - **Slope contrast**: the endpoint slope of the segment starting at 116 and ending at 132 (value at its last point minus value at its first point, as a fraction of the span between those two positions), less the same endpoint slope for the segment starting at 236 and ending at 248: -0.0060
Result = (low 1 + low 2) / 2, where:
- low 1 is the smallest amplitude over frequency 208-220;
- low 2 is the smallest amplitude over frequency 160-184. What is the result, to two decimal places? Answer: 2.71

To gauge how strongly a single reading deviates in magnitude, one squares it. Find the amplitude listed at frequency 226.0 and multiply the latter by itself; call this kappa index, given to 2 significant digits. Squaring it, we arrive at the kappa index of 8.4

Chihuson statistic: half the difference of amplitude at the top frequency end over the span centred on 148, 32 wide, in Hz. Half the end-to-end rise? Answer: 0.031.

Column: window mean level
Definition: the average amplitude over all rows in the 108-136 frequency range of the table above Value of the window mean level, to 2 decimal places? 2.54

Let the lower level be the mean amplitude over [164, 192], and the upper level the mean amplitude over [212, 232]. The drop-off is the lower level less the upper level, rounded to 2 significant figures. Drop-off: -0.13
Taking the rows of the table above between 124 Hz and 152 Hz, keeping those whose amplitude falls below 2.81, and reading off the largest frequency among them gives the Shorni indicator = 150.0 Hz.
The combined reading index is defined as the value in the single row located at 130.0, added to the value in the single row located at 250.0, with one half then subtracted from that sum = 5.0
